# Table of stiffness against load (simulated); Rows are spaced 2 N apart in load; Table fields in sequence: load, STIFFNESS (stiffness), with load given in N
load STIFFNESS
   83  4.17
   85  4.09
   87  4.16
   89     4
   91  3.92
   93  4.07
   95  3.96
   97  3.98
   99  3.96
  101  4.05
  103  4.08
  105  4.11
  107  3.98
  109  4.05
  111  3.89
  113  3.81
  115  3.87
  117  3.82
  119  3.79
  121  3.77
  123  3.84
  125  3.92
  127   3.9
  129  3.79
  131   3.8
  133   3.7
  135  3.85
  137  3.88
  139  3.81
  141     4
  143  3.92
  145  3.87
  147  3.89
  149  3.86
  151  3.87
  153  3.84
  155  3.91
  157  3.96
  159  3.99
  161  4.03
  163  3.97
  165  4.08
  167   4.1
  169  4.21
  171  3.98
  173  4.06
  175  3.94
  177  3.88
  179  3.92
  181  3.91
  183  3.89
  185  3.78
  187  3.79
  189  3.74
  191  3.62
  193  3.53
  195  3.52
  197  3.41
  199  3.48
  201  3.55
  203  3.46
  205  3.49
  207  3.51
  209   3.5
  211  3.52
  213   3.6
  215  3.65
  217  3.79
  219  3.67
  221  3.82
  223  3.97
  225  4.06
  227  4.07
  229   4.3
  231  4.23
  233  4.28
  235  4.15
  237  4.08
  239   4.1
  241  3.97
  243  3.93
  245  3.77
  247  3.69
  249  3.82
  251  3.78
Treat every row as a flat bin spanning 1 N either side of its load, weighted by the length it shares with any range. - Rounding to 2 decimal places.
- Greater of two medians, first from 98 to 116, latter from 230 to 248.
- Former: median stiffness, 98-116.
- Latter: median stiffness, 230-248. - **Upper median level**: 4.08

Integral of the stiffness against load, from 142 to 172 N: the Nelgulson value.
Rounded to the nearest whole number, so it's 119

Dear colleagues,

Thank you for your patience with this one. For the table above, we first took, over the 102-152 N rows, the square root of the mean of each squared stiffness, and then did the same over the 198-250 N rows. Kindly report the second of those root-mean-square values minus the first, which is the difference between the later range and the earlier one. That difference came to -0.05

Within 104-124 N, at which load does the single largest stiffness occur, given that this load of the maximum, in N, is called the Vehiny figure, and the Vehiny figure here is 105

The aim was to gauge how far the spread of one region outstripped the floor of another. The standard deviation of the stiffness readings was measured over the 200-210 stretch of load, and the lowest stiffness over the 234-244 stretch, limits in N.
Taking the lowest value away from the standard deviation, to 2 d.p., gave -3.90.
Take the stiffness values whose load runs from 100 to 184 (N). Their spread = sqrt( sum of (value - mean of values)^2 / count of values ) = 0.107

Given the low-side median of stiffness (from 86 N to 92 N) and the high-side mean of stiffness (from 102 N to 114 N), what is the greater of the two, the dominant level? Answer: 4.00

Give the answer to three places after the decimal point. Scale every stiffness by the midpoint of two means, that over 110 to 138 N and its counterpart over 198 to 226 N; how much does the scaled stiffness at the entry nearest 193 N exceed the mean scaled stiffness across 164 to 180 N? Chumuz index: -0.131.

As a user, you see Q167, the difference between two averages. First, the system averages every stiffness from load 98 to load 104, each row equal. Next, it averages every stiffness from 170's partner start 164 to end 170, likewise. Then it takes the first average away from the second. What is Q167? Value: 0.10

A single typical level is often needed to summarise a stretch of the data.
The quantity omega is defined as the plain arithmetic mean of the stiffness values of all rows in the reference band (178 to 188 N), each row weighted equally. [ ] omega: 3.86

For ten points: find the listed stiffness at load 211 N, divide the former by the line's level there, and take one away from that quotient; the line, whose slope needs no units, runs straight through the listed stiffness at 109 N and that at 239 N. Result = -0.14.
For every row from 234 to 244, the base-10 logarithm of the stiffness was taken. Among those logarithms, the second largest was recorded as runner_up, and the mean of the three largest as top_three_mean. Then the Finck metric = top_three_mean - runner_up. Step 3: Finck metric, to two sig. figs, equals 0.0010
